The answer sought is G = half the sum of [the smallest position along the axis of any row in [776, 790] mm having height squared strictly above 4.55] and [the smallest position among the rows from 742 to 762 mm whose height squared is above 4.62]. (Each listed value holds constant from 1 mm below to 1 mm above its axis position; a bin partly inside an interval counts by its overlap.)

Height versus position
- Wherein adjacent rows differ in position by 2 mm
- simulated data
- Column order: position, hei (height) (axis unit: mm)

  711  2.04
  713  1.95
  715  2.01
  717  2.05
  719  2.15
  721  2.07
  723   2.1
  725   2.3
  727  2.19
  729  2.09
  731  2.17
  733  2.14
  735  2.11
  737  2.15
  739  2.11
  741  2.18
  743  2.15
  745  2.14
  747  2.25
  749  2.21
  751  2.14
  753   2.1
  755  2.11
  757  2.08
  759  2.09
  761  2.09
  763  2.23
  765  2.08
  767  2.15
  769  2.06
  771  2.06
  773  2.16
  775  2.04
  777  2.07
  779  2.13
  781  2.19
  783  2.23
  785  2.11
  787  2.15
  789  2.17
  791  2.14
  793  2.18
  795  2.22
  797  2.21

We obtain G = 762 mm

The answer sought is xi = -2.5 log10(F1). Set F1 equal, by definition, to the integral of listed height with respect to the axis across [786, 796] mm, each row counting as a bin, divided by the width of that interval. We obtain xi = -0.842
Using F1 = 2.17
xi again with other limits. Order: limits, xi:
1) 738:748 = -0.839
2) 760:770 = -0.817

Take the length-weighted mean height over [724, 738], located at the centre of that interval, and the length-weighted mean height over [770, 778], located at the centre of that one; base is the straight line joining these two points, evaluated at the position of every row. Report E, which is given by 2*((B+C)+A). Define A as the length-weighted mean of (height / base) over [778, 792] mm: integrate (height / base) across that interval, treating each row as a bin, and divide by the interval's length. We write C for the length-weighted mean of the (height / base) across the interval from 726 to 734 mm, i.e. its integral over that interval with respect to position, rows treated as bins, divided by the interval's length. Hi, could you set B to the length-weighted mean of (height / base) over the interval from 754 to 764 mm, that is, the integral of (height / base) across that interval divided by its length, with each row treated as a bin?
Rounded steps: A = 1.05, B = 1.00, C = 0.99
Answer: 6.09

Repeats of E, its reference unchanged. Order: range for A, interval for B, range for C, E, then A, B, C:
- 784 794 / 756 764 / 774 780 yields 6.11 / 1.05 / 1.01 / 1.00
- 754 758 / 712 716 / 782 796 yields 5.90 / 0.99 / 0.90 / 1.06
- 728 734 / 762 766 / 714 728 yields 5.97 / 0.99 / 1.03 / 0.97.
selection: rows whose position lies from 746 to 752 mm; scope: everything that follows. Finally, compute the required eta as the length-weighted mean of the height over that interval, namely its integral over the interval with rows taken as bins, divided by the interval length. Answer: 2.20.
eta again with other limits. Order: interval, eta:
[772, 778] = 2.09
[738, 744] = 2.15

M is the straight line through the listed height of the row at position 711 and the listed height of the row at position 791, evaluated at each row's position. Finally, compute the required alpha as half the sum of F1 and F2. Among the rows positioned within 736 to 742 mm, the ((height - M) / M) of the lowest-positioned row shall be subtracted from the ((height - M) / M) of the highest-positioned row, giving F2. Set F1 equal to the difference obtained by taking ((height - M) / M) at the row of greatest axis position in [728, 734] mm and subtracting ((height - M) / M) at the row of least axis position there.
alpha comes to 0.02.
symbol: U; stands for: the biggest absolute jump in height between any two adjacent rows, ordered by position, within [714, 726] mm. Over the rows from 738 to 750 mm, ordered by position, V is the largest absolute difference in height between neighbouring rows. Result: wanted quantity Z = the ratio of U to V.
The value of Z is 1.8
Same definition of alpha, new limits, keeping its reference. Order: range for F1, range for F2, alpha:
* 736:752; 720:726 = 0.05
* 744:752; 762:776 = -0.05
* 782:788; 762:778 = -0.06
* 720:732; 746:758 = -0.02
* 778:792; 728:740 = 0.00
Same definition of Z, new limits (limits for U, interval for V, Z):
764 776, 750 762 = 3.0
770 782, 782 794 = 1.0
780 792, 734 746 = 1.7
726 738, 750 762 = 2.5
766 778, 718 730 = 0.6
